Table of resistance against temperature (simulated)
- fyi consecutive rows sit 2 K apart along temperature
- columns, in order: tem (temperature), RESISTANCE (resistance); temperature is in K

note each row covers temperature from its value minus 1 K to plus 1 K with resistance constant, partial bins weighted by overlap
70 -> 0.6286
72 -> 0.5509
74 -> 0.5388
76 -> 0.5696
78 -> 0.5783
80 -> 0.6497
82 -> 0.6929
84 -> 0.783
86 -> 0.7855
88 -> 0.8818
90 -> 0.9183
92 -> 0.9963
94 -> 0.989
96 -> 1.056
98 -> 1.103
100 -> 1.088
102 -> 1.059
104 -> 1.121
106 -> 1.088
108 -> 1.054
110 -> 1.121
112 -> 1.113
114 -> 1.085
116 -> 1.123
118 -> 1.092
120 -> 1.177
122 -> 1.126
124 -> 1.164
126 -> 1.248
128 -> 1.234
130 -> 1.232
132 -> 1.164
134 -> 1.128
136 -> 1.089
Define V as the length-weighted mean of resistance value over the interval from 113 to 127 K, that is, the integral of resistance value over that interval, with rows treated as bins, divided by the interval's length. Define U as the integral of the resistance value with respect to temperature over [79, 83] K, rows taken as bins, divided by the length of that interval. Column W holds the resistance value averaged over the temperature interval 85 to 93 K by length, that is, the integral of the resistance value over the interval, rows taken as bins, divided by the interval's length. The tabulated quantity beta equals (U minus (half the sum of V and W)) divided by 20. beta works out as -0.02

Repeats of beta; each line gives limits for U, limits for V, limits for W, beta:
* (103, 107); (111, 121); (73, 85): 0.01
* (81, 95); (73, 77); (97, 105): 0.00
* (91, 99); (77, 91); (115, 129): 0.00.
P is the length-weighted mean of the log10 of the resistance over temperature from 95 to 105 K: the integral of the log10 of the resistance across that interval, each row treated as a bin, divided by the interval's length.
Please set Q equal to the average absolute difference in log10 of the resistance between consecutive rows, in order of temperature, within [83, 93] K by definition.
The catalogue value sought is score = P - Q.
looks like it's 0.009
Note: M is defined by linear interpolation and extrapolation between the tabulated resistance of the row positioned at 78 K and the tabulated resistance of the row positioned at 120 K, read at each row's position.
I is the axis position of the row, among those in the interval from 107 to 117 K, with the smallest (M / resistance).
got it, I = 110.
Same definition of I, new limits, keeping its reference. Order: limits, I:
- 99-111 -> 100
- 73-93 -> 92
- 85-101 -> 92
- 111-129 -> 112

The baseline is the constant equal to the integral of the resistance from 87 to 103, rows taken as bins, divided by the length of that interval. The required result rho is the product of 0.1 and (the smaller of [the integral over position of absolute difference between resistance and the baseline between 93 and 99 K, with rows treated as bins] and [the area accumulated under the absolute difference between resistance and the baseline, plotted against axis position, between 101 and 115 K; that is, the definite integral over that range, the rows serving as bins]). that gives 0.032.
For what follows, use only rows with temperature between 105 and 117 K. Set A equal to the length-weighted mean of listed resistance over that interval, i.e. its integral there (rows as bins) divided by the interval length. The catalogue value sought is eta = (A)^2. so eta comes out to 1.20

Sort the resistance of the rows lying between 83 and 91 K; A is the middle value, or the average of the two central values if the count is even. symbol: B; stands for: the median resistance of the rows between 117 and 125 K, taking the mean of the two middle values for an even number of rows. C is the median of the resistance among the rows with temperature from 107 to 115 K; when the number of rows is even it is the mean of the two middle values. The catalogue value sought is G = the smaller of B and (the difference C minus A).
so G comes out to 0.27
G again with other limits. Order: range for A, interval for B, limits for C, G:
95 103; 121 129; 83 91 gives -0.24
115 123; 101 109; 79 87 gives -0.39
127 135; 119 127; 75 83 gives -0.58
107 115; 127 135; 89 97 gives -0.11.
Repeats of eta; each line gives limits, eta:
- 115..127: 1.33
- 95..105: 1.18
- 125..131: 1.53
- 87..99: 0.98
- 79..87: 0.53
